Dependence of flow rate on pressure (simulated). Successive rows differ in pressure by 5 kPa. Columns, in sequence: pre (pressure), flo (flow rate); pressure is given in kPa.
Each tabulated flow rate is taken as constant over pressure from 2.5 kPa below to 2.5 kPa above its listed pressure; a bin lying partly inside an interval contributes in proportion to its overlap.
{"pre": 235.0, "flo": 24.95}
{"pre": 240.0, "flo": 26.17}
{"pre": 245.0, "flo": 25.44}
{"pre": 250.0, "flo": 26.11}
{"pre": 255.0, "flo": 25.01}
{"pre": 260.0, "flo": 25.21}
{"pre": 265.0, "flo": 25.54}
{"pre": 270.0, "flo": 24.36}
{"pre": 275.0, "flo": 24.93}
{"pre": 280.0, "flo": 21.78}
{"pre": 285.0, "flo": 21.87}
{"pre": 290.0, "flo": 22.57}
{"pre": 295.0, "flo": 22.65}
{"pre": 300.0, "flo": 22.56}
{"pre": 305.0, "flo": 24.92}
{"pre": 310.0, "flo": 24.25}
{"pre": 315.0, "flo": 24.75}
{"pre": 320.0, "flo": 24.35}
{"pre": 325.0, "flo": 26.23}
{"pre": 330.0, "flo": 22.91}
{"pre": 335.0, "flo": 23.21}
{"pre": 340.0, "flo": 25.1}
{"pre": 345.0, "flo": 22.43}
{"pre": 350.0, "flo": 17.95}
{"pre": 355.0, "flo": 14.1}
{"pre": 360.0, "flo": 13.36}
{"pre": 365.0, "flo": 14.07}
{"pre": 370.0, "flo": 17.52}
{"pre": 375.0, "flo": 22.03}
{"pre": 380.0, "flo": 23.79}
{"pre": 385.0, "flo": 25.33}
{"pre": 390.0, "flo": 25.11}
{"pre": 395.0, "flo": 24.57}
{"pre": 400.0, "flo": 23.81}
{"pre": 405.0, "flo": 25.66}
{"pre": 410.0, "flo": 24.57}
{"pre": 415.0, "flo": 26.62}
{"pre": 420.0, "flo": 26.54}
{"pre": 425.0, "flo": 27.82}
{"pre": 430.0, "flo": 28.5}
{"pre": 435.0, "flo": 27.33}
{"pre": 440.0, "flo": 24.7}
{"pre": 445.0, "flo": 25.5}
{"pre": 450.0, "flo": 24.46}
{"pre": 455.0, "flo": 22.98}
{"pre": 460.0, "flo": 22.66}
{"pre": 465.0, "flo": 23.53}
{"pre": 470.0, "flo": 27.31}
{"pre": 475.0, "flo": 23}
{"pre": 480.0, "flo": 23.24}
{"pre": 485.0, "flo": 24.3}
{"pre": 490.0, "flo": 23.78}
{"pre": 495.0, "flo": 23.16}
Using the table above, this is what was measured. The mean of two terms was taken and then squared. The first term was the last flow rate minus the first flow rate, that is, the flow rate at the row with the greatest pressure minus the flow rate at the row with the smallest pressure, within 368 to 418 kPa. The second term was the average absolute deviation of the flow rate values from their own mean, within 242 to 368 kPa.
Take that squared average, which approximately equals 34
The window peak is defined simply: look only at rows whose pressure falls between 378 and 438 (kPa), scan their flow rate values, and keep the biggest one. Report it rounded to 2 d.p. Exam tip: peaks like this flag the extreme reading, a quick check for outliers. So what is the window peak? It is 28.50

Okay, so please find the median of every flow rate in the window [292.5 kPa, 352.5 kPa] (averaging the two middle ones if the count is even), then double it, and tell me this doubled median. 47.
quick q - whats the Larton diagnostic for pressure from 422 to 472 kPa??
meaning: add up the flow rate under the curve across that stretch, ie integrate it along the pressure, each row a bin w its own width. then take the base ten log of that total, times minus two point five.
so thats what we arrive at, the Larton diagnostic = -7.76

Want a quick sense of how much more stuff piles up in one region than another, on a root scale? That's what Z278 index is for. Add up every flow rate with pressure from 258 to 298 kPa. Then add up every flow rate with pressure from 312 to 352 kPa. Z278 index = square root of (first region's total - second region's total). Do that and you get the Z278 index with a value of 1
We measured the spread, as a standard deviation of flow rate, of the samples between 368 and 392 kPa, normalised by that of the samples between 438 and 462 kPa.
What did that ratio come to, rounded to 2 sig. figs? 2.7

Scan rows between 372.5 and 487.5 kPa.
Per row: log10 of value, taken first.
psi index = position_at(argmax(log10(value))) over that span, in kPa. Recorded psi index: 430.0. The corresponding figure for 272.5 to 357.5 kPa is 325.0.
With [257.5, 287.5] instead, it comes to 265.0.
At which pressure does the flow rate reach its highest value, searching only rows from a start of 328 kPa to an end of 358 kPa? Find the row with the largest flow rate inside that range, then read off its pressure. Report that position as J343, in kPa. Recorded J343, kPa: 340.0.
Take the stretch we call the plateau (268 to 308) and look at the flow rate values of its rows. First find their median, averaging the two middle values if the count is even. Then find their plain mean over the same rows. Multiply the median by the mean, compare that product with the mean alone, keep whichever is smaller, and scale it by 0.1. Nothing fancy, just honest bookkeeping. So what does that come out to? 2.32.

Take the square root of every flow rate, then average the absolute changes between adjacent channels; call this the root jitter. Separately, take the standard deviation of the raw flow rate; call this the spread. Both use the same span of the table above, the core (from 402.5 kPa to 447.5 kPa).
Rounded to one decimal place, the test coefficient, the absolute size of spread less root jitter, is 1.2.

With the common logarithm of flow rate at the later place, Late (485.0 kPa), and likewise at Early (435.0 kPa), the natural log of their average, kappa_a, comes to 0.34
